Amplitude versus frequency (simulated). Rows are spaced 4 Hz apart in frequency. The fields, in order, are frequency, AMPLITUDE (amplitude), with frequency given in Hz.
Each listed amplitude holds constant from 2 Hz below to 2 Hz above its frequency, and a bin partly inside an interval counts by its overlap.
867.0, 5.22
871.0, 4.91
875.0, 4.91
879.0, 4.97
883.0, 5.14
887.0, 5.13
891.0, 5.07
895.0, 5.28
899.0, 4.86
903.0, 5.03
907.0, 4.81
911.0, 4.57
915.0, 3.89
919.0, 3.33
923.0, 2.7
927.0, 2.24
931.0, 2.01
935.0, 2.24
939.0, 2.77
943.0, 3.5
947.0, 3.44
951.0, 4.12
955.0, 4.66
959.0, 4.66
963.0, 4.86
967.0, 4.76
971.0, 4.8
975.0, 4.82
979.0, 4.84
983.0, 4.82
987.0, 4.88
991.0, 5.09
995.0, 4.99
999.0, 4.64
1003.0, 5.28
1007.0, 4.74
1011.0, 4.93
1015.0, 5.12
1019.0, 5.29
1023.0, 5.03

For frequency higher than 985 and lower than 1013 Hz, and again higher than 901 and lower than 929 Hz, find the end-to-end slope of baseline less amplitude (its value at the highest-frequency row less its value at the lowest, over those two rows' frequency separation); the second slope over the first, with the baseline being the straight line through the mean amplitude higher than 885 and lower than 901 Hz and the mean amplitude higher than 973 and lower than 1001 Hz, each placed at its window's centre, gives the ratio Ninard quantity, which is -26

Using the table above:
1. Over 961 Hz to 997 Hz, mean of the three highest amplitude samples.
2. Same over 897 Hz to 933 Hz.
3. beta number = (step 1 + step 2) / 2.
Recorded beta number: 4.94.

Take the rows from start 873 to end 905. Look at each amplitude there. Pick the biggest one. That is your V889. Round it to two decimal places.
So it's 5.28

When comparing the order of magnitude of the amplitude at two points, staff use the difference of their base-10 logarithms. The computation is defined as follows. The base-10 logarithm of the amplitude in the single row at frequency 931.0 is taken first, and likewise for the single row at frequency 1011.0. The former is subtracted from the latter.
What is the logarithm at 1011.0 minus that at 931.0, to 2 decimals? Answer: 0.39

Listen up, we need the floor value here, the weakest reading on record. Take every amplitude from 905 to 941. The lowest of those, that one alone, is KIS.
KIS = 2.01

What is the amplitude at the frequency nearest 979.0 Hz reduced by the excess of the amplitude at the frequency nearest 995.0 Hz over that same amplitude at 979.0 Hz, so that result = 4.69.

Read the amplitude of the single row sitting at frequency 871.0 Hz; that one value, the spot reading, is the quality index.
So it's 4.91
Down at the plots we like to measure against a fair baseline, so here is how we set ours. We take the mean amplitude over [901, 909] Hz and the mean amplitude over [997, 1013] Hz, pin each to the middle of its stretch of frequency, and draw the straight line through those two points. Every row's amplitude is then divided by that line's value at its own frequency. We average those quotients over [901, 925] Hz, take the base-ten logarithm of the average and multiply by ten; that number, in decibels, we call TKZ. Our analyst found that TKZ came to -0.8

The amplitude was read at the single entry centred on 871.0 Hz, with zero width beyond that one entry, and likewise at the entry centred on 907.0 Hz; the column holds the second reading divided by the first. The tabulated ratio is 0.98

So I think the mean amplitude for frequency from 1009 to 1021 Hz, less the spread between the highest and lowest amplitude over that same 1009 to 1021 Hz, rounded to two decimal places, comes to 4.75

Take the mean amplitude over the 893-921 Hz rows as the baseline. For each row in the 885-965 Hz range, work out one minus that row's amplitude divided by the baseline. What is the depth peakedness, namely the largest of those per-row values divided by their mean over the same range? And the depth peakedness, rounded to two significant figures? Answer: 4.4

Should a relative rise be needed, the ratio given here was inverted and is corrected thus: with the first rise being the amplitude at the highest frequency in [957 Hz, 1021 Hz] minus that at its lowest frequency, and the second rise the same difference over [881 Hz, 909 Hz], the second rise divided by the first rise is -1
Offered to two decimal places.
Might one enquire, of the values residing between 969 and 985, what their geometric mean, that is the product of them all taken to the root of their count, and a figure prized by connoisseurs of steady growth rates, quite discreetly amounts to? 4.82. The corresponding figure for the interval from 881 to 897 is 5.15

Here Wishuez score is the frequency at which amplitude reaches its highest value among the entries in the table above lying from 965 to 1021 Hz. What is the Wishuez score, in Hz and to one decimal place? 1019.0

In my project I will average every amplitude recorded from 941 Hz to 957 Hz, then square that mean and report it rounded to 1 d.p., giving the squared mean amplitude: 15.4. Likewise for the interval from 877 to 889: 25.8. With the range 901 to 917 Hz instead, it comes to 20.9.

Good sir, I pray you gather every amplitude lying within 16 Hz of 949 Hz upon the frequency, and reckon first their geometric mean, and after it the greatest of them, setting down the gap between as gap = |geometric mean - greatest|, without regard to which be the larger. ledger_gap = 1.2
